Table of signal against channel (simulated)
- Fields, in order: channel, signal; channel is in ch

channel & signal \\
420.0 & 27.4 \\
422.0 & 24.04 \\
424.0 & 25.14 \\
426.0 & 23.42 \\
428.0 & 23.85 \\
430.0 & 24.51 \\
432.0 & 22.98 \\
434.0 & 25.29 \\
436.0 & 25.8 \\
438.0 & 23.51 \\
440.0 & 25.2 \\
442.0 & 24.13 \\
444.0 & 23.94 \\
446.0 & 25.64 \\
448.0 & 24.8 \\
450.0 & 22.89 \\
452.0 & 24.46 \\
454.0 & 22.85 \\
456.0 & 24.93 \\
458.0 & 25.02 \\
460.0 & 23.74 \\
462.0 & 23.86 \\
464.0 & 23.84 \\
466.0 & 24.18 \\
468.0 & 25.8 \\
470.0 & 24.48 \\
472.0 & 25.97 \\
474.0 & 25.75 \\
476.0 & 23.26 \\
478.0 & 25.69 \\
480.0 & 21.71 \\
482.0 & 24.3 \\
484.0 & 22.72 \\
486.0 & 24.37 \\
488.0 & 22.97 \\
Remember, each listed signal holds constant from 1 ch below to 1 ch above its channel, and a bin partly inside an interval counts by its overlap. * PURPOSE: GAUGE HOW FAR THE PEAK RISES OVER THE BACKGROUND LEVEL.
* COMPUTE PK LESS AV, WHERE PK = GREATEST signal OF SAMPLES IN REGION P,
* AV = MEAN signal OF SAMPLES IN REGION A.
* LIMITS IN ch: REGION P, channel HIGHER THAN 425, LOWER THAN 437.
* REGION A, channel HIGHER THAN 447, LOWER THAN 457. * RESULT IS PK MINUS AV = 1.8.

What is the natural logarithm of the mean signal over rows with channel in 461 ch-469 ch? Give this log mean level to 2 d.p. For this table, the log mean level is 3.20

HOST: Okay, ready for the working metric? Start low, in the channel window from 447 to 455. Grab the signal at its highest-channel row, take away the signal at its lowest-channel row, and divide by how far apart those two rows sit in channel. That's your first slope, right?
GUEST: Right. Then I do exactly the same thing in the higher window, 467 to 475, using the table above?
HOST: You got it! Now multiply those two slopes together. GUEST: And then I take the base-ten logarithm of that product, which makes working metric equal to -2.57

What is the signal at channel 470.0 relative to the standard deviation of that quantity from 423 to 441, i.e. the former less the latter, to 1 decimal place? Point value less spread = 23.5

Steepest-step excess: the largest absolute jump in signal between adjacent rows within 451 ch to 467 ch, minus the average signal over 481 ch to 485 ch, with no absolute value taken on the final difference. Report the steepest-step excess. -21.4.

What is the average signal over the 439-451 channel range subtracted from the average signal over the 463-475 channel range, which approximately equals 0.6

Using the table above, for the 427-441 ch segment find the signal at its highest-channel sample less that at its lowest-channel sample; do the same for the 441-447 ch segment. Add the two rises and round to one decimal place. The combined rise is 2.9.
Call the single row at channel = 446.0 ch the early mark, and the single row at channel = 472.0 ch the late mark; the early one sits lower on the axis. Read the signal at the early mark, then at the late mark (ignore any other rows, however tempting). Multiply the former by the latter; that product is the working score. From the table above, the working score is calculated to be 666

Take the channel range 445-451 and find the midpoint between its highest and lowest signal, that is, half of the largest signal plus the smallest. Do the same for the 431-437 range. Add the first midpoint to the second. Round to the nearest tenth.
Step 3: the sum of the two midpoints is 48.7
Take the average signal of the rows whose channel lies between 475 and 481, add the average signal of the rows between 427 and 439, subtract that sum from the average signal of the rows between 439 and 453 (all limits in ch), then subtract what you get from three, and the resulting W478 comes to 26.4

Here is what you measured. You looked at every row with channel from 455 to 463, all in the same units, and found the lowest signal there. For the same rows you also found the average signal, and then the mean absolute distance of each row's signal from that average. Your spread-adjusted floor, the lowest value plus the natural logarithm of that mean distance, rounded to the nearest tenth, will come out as 23.2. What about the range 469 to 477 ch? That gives 23.3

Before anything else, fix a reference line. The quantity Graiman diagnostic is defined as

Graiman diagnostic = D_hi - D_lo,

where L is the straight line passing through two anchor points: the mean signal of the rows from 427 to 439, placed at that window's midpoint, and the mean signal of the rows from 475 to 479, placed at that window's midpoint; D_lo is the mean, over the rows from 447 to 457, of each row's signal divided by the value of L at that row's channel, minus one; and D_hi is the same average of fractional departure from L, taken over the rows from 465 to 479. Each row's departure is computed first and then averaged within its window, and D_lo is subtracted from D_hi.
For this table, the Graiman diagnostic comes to 0.039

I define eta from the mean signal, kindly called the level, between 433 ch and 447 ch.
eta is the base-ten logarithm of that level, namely 1.394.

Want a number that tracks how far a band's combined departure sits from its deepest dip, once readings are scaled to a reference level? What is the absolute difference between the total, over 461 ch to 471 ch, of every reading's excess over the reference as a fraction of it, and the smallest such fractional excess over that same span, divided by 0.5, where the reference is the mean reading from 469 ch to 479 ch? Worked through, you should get 0.14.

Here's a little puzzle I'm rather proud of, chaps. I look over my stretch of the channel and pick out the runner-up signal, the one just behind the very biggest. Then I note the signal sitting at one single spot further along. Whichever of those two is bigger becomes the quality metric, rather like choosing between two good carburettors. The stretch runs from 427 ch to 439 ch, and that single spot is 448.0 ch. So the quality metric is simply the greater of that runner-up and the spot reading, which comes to 25.3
